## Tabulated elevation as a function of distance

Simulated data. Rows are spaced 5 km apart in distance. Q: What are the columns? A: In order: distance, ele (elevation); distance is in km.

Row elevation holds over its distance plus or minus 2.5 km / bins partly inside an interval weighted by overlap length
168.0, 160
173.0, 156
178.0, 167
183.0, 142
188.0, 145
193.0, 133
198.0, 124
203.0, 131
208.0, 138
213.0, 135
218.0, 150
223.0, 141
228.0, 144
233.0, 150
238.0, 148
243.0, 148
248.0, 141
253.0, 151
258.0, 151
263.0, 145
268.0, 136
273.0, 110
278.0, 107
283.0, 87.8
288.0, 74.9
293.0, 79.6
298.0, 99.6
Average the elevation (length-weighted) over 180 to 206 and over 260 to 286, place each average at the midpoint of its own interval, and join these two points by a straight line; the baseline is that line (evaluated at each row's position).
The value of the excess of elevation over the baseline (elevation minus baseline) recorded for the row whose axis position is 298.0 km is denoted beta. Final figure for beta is -12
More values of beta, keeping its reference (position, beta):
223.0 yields 12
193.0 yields -3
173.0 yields 16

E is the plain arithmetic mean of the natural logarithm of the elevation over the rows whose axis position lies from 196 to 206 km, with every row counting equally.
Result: 4.85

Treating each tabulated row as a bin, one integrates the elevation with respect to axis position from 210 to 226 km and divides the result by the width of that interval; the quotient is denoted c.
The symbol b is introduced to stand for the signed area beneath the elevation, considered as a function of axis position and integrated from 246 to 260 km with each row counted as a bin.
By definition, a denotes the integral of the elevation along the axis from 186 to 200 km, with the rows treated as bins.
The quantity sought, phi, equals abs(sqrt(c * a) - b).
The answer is 1553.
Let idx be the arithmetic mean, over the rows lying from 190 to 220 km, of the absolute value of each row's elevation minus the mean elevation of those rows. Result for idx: 5.9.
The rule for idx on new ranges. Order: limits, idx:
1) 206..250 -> 4.6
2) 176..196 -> 10.1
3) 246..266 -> 4.0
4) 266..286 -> 12.9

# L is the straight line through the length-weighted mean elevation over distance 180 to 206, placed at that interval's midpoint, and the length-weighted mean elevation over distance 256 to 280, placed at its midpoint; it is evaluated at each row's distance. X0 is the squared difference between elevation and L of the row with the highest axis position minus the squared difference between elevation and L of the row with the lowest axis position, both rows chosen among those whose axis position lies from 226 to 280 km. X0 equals 364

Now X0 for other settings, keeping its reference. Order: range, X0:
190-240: 243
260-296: 2113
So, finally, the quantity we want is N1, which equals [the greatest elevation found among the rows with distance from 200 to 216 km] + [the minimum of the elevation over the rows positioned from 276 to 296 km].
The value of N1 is 213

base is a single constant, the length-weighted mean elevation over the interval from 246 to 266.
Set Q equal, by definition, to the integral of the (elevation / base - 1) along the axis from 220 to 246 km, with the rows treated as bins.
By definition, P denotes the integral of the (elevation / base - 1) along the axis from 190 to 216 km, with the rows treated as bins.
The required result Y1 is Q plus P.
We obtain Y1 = -2.6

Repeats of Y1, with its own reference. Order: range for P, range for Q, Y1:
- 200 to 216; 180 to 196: -2.0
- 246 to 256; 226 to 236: 0.0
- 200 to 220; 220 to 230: -1.5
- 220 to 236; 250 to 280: -2.8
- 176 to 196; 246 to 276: -1.9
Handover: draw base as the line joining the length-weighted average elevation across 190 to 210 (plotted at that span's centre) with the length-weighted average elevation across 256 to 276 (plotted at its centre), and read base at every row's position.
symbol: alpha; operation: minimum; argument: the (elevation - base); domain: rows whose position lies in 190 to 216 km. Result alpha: -8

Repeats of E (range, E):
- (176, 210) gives 4.94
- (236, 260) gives 5.00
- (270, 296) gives 4.51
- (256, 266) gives 5.00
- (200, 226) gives 4.93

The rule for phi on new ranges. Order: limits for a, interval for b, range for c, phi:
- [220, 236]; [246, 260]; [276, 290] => 1612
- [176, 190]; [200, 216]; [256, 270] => 1605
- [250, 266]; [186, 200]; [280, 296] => 1434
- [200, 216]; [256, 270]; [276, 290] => 1576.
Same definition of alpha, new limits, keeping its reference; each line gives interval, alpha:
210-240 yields 3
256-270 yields 2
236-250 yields 7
